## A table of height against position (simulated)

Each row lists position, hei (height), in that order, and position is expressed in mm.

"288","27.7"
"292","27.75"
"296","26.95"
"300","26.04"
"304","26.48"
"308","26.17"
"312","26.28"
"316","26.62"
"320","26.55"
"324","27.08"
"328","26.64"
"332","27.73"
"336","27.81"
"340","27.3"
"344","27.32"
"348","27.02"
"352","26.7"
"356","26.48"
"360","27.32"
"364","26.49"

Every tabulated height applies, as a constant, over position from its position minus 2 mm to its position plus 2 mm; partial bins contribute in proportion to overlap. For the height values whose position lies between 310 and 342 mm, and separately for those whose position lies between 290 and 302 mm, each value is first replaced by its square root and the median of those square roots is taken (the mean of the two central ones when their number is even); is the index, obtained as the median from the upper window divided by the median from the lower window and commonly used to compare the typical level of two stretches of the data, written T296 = 0.998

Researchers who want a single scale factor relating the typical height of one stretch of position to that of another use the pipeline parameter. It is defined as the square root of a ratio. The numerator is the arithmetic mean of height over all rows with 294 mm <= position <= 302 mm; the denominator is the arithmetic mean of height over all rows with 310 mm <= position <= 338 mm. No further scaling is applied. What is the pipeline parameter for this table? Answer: 0.991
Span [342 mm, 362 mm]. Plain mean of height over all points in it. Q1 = 27.0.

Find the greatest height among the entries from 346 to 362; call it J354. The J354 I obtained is 27.32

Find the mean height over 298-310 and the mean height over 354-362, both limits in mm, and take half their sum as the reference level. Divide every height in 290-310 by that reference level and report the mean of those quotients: 1.00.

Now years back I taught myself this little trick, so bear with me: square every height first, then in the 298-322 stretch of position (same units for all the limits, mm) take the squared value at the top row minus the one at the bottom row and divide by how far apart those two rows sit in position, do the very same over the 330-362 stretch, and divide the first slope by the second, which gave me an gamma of -1.7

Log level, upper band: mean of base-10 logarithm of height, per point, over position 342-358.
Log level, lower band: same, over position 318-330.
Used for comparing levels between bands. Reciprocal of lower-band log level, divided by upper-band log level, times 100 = 49.0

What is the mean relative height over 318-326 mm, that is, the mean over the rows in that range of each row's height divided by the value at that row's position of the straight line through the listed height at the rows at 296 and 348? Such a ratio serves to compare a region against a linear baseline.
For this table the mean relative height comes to 0.99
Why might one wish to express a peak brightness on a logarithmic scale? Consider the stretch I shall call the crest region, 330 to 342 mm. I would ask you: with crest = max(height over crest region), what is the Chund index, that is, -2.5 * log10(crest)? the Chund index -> -3.61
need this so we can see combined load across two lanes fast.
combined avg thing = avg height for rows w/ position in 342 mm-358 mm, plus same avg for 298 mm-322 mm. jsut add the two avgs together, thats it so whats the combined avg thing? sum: 53.2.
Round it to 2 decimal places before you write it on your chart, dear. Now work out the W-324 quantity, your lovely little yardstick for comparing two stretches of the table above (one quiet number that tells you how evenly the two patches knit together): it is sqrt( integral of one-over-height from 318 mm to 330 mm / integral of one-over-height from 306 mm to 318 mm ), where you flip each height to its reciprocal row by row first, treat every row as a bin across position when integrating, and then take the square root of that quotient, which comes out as 0.99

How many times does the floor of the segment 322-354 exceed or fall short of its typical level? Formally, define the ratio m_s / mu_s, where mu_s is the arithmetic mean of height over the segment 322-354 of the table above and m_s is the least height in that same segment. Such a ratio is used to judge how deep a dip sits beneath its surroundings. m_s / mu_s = 0.979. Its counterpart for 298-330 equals 0.983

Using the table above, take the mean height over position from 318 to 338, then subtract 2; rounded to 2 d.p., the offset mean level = 25.16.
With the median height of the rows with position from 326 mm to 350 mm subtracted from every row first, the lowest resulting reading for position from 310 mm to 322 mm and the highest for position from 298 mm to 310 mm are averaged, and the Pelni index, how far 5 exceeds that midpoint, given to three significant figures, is 5.93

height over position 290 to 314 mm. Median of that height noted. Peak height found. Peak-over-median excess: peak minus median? 1.37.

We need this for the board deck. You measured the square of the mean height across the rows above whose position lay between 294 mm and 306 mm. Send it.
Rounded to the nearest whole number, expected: 702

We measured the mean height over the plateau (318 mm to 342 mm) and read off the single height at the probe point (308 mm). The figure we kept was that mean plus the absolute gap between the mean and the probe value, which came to 28.2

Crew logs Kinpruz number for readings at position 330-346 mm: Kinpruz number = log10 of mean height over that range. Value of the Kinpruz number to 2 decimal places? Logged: 1.44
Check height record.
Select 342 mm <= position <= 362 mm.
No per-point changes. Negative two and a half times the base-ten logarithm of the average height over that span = -3.58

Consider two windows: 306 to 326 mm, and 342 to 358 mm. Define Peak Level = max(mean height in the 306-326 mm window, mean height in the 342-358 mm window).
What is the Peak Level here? 26.9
